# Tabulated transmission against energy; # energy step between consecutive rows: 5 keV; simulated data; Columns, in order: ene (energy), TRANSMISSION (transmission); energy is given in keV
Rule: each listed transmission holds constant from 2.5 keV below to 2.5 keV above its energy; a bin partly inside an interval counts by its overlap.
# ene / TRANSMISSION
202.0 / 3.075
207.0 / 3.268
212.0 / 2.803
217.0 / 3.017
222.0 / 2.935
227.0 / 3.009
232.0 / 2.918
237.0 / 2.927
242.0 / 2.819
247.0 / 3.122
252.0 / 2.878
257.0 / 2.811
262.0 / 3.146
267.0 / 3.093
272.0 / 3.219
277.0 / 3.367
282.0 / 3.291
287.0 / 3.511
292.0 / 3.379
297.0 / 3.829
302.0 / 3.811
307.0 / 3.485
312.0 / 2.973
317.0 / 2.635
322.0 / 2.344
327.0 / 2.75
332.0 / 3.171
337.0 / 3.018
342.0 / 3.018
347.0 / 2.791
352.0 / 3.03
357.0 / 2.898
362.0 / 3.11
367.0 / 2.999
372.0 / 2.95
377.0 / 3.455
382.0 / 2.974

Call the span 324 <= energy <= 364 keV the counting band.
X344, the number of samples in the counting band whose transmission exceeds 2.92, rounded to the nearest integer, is 5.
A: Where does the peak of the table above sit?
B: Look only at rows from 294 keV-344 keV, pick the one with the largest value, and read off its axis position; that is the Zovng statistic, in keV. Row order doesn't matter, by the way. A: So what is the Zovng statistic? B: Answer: 297.0 keV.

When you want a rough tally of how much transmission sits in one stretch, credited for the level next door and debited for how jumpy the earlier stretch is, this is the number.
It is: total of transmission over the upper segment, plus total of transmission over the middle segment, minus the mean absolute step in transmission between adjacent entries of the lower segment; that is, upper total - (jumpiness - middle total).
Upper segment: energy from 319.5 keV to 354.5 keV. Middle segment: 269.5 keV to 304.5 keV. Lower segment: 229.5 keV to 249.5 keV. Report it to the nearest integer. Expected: 44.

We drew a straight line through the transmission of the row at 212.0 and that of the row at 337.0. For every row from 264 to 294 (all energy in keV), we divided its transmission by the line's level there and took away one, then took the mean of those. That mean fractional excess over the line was 0.13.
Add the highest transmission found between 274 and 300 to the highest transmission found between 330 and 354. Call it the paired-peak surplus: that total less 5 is 2.00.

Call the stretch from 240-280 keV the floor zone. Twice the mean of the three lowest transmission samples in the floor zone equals 5.67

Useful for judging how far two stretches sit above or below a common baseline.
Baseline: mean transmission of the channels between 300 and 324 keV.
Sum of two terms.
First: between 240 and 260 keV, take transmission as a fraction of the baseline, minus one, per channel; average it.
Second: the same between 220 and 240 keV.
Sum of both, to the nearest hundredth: -0.08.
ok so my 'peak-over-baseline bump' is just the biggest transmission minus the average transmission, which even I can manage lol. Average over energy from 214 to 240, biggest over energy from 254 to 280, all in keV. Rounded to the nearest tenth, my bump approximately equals 0.4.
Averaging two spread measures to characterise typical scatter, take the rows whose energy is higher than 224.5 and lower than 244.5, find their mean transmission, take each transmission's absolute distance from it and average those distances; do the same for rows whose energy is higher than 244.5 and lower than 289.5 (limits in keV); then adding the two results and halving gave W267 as 0.108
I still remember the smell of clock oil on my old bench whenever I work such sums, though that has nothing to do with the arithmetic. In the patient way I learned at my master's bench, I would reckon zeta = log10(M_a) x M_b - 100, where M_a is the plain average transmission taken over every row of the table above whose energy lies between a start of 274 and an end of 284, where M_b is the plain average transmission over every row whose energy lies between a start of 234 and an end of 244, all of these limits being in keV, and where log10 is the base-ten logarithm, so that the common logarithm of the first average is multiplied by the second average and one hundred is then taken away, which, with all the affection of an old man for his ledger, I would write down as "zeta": -98.50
